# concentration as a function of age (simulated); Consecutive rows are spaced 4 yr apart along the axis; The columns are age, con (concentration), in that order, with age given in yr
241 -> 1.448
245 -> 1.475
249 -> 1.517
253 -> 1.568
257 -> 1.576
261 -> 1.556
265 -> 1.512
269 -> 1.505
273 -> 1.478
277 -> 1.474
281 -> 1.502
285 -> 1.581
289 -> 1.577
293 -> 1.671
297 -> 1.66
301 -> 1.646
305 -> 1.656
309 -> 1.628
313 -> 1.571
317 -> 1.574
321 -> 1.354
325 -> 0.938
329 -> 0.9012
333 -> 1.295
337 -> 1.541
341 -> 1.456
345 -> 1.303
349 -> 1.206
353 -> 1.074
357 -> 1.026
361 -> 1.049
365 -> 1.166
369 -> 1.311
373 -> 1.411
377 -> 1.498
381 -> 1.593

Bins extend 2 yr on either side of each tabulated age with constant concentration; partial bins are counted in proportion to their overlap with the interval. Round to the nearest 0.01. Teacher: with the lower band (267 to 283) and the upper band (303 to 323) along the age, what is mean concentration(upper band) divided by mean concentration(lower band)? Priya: 1.04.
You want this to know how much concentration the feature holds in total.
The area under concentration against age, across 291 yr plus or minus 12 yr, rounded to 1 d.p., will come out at 38.5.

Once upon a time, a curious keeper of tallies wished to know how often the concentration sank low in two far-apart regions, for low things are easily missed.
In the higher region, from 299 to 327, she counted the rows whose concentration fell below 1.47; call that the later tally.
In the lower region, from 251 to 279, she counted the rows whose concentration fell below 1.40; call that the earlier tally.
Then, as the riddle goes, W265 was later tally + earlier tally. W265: 2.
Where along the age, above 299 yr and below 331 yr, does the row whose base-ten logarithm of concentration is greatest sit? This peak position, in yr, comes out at 305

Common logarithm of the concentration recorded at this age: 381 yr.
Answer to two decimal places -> 0.20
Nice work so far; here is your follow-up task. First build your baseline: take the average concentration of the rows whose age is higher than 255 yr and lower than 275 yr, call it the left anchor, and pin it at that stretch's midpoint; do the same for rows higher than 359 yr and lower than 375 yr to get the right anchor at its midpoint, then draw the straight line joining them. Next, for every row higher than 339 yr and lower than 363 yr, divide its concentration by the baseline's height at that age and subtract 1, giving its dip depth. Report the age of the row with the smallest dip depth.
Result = 357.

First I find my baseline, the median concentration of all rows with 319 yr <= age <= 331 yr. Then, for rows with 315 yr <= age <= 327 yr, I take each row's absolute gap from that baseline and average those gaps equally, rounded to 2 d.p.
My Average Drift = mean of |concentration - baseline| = 0.35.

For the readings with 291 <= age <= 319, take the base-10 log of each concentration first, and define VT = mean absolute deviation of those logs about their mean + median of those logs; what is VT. 0.225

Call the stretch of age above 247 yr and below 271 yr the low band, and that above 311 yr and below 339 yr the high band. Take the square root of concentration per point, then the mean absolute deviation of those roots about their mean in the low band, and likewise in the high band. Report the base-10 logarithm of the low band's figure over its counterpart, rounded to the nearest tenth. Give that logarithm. -1.0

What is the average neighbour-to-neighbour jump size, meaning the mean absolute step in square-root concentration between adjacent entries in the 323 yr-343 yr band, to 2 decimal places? 0.09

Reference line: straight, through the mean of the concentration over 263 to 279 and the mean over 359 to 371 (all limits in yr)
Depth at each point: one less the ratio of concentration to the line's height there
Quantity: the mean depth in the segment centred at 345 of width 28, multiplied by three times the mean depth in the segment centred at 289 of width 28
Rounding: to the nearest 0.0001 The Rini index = 0.0070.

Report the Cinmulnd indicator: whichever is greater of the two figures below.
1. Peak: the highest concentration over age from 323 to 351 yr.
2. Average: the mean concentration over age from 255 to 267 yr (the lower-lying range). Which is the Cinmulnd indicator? 1.55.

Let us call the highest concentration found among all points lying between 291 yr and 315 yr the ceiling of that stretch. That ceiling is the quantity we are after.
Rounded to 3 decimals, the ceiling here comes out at 1.671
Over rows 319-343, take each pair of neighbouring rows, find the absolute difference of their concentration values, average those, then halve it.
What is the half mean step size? 0.12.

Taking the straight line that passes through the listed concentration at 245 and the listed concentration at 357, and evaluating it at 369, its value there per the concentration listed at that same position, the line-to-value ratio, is 0.75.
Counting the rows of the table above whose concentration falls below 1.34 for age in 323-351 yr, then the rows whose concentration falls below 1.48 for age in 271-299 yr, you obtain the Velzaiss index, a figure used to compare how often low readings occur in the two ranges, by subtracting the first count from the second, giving -3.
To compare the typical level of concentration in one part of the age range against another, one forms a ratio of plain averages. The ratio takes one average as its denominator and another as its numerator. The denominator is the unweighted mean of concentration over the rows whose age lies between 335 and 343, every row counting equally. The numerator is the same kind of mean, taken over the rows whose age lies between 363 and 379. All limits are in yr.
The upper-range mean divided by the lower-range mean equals 0.90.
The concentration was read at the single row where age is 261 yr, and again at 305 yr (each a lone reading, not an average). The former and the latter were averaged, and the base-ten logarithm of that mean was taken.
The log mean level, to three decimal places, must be 0.206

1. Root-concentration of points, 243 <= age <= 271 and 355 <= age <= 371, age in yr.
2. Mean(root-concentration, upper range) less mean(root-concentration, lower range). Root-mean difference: -0.17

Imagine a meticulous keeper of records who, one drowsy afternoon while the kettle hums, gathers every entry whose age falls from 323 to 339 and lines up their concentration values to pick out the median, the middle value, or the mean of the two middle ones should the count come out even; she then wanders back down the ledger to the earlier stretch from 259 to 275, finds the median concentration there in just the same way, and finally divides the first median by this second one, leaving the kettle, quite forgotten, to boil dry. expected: 0.74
